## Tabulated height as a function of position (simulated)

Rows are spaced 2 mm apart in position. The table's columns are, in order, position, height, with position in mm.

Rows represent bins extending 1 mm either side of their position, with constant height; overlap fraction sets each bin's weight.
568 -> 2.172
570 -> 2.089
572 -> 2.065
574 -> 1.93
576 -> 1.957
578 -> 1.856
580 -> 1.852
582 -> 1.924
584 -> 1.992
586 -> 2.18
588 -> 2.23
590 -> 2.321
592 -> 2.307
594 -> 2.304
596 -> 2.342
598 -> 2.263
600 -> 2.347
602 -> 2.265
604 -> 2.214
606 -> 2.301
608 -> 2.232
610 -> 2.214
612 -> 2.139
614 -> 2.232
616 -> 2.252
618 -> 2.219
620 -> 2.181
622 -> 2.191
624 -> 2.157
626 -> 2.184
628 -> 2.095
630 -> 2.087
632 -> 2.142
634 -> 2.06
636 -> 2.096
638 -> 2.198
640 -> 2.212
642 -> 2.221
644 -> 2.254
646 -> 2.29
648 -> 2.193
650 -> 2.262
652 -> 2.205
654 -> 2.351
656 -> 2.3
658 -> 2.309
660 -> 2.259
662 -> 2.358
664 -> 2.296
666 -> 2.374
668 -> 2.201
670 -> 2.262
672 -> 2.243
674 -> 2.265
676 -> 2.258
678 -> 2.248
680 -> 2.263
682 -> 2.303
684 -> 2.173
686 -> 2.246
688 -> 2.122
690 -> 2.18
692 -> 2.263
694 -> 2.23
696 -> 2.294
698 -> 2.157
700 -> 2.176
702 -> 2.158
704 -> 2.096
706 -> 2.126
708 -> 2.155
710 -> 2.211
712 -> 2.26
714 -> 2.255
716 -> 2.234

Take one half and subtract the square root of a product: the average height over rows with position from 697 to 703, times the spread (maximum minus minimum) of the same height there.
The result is 0.30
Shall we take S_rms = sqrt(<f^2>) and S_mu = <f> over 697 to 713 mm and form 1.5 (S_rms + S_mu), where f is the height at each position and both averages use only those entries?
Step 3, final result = 6.50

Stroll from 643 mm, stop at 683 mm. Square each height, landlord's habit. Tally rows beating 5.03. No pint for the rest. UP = 17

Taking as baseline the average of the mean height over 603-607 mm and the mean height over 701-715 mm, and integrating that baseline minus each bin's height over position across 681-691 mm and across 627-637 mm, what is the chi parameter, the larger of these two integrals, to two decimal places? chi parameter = 1.23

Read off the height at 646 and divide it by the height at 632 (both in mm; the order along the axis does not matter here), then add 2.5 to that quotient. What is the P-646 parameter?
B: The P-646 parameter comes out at 3.57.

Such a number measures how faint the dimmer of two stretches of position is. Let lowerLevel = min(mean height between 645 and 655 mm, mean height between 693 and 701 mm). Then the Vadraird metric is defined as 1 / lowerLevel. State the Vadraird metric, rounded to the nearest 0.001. 0.452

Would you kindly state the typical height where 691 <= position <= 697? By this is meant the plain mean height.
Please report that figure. 2.26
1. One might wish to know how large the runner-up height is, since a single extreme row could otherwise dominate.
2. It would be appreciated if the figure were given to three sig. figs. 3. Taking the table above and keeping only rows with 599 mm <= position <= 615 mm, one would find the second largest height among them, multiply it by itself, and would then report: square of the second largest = 5.29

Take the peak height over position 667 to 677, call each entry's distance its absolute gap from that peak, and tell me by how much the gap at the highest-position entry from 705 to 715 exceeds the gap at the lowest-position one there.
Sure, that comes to -0.13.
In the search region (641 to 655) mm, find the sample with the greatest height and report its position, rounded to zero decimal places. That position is 654 mm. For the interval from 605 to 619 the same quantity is 606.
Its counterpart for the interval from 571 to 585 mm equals 572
